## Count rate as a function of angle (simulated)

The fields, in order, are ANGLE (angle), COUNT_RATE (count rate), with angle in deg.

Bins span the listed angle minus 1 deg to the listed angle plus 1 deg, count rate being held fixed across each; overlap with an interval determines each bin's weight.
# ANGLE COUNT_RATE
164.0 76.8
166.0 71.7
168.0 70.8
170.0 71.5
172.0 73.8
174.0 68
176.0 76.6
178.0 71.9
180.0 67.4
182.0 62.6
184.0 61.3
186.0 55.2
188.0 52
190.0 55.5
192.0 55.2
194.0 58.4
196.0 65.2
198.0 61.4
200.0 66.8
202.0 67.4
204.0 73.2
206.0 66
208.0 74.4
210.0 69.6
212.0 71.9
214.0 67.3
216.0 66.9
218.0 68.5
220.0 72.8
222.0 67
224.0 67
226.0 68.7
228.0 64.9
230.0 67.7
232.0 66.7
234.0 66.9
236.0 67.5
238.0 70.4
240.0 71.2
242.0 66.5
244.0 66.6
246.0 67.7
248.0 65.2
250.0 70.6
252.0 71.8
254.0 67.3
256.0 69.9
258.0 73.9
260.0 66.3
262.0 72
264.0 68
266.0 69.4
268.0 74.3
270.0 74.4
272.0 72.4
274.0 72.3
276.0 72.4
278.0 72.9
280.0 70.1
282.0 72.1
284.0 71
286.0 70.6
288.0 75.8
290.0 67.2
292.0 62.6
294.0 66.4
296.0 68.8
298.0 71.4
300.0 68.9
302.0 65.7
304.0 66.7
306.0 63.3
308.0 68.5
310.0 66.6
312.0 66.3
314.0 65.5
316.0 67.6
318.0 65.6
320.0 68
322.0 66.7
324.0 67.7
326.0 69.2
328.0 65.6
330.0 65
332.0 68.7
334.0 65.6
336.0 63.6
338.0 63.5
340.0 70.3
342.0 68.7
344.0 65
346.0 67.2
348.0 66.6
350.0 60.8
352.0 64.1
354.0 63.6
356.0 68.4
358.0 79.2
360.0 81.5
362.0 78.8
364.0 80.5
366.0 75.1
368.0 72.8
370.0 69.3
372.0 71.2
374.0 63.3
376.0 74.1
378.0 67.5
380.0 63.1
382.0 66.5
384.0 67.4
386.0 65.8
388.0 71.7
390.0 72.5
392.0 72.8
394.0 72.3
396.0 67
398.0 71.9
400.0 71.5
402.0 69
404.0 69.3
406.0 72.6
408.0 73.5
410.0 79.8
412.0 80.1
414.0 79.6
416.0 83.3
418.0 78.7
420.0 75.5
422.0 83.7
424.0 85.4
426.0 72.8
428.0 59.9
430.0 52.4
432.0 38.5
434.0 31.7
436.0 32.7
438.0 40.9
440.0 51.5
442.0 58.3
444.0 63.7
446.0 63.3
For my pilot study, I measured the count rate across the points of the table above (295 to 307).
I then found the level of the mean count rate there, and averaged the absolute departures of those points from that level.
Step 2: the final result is 2.2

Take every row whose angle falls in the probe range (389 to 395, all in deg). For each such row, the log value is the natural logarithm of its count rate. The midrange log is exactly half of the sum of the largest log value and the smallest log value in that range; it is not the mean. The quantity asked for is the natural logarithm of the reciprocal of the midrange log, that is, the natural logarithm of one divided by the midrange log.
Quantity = -1.45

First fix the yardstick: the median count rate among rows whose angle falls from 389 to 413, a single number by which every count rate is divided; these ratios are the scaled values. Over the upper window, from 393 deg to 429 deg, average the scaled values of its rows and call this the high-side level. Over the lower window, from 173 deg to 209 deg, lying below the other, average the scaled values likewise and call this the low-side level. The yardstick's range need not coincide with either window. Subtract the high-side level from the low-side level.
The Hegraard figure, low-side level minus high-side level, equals -0.14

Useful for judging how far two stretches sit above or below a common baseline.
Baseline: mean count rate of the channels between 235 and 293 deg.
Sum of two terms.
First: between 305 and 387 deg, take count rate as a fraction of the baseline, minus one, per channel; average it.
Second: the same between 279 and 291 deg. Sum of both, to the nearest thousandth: -0.011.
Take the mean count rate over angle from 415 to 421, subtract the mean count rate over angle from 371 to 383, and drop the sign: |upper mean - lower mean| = 12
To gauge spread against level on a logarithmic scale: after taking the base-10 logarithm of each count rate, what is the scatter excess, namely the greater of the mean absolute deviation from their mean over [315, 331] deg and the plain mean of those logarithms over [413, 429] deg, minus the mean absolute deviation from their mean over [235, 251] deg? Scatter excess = 1.87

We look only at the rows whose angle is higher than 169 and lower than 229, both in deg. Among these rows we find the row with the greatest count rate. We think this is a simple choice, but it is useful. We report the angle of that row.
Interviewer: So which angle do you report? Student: 176.0 deg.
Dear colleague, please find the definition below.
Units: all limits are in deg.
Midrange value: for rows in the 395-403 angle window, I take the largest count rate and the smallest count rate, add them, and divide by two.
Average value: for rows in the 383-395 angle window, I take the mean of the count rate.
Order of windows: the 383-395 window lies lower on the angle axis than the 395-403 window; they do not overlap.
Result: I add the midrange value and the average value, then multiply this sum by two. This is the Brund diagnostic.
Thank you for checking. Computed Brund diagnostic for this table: 280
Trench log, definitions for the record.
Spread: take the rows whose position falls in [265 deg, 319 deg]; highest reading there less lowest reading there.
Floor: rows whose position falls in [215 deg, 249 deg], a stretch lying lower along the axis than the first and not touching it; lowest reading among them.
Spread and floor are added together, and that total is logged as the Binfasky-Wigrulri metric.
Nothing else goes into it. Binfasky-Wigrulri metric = 78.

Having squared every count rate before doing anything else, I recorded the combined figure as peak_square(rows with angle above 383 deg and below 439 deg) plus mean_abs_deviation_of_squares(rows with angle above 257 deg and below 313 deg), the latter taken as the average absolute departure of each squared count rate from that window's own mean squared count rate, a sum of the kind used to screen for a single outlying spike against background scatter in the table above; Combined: 7695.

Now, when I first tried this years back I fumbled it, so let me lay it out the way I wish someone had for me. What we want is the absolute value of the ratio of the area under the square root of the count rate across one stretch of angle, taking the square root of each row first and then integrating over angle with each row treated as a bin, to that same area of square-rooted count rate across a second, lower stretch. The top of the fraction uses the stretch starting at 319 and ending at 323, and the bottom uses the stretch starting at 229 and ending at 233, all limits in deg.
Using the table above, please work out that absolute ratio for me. 1.00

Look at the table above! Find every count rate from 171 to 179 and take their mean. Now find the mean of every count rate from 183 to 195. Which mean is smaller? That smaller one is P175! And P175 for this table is 56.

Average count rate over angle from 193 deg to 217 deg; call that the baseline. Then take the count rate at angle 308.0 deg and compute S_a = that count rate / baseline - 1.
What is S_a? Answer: 0.02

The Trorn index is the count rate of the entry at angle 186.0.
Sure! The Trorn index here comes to 55.2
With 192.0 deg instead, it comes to 55.2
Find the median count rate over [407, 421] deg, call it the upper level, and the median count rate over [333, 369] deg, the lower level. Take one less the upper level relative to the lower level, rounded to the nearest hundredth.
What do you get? -0.17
